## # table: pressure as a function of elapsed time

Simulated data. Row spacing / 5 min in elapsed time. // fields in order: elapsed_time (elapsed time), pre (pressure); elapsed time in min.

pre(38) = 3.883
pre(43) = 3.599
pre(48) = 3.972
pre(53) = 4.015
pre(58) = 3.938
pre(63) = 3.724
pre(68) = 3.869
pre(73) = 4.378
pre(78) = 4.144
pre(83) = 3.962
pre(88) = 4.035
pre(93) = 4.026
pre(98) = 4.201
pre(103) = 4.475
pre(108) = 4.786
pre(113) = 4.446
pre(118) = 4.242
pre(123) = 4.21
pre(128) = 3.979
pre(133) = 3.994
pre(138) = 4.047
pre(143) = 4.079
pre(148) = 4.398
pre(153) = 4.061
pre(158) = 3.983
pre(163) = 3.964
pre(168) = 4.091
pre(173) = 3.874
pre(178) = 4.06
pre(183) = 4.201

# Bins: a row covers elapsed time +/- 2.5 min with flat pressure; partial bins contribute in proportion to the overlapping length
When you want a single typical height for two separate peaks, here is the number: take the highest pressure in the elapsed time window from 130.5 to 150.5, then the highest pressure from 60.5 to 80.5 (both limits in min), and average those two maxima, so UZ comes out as 4.39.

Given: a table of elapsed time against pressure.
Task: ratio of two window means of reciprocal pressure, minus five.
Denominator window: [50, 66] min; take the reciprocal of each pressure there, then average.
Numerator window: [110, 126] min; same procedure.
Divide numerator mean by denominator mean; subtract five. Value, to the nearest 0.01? -4.10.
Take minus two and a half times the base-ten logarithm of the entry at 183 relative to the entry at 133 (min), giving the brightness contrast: -0.05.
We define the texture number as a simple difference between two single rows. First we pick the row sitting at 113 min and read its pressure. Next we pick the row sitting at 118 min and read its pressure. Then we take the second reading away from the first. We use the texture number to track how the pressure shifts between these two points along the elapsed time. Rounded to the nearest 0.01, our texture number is 0.20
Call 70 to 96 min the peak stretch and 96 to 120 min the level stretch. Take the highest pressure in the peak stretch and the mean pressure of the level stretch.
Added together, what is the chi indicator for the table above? 8.8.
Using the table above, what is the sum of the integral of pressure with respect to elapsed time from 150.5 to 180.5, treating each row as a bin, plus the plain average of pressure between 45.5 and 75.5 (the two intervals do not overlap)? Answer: 124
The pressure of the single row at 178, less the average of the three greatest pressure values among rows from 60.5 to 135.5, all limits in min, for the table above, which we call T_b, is -0.51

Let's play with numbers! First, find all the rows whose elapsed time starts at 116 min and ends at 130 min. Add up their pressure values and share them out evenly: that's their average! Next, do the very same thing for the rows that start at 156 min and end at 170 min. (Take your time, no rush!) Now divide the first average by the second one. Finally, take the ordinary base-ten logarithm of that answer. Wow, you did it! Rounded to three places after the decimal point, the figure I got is 0.014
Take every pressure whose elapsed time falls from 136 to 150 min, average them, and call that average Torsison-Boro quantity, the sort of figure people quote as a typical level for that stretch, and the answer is 4.17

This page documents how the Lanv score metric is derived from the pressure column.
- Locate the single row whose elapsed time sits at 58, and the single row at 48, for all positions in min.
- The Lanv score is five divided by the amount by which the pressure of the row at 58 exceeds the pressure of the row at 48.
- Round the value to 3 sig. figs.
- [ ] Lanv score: -147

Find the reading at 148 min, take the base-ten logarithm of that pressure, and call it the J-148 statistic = 0.64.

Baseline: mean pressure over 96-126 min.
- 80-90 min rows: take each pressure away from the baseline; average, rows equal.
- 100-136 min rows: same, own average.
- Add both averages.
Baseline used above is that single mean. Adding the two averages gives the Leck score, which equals 0.48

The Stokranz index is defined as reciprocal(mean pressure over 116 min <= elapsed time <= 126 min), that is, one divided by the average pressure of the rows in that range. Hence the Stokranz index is 0.237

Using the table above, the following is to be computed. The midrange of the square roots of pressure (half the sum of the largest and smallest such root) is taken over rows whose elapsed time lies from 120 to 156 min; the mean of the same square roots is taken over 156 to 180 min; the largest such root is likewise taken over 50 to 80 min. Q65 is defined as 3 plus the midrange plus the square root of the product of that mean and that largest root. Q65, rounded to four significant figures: 7.091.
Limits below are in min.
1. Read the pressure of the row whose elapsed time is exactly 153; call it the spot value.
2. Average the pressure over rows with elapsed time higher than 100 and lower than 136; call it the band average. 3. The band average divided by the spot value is 1.06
